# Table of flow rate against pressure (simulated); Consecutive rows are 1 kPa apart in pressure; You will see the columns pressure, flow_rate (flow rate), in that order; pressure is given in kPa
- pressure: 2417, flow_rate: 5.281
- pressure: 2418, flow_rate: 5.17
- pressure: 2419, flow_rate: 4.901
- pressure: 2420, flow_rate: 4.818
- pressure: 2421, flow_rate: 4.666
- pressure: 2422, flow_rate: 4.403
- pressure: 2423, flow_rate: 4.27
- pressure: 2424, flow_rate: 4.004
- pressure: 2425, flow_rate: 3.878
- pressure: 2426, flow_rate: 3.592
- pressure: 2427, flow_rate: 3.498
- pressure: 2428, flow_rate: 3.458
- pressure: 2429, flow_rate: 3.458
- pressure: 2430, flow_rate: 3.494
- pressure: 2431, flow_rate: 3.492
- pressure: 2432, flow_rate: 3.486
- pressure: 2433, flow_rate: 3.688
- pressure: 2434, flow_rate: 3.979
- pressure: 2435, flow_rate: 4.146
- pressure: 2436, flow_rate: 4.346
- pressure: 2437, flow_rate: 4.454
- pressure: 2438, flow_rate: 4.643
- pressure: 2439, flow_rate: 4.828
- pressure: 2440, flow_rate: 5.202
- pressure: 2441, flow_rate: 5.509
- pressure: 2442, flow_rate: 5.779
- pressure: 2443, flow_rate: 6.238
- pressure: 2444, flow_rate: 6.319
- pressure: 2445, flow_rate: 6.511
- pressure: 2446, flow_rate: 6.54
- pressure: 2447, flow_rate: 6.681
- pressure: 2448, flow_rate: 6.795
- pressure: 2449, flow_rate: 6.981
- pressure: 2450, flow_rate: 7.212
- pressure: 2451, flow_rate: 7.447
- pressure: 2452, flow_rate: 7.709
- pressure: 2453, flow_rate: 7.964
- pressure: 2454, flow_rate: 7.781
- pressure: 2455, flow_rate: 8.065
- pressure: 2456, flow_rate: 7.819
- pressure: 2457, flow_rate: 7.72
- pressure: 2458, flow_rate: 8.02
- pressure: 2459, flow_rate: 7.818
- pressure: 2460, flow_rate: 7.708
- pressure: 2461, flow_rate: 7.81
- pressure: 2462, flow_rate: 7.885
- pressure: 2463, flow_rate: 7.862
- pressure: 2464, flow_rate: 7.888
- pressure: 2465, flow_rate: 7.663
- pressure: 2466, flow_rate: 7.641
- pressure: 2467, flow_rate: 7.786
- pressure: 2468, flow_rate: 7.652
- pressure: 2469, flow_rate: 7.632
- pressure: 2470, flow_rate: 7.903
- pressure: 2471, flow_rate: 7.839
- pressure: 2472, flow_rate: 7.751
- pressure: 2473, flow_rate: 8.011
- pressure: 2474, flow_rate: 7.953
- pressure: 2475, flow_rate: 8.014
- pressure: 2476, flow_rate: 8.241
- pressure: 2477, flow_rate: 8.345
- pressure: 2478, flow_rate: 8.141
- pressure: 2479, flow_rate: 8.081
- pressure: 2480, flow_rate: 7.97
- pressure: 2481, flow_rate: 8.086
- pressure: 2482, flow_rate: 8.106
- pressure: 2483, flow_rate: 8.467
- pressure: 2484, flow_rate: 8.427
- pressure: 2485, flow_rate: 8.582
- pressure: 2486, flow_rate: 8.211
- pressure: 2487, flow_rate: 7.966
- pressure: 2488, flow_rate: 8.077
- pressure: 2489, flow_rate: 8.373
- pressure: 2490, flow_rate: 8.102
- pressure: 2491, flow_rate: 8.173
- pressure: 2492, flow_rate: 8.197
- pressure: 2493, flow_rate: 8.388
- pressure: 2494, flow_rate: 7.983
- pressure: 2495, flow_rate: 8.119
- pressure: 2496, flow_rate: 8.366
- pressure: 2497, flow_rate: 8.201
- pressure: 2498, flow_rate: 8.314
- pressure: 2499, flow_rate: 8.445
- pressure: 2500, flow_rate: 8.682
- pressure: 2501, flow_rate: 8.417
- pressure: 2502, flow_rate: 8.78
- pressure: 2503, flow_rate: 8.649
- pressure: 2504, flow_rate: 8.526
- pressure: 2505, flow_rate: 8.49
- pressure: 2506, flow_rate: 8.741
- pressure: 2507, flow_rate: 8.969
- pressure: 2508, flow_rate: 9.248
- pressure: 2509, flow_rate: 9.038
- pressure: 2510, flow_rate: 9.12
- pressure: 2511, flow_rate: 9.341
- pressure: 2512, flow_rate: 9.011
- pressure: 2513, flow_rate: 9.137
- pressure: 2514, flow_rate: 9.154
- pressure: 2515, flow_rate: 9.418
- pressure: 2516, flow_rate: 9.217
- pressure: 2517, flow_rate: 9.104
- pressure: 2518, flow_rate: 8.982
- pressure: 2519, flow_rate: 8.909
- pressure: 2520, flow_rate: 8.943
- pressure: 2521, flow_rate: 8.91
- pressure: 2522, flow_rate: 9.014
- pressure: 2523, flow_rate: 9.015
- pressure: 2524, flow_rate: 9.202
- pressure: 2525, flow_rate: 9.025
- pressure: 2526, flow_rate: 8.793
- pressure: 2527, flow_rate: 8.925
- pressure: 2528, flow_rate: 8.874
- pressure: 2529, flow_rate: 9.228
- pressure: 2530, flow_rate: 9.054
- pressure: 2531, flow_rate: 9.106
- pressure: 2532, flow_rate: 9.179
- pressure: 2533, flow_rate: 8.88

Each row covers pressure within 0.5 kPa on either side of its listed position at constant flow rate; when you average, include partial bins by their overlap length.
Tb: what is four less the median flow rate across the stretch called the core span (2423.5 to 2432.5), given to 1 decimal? 0.5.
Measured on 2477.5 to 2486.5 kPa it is -4.1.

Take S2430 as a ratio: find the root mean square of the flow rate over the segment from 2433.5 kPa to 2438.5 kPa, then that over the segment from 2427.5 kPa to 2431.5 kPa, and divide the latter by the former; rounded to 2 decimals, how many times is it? 0.80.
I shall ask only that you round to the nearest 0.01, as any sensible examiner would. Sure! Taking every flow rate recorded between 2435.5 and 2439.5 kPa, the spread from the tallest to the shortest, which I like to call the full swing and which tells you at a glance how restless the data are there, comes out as 0.48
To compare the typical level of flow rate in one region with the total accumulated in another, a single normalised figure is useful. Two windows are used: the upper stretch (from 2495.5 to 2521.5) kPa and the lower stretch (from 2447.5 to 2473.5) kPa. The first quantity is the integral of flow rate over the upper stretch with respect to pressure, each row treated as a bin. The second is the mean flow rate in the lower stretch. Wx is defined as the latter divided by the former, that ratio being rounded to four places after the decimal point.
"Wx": 0.0335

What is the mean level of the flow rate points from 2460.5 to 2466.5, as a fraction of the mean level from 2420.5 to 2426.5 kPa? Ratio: 1.9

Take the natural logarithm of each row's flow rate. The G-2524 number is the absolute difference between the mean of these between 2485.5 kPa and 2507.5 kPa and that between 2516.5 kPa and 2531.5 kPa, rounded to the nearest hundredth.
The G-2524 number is 0.07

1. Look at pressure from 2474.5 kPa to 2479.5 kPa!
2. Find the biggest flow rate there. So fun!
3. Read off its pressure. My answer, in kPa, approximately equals 2477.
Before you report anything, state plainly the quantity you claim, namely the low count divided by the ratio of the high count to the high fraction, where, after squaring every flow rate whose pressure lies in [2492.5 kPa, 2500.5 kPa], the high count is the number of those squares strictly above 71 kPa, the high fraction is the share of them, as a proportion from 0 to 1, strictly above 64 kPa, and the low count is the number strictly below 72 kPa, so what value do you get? 3.1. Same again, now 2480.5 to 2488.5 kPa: 2.0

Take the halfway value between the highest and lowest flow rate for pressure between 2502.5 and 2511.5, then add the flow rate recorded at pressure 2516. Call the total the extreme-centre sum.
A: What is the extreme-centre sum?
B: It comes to 18.1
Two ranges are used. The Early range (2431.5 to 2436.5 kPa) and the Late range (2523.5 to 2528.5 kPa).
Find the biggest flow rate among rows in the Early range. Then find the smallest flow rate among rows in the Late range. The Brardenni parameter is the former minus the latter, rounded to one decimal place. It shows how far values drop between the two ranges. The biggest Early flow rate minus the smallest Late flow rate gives -4.4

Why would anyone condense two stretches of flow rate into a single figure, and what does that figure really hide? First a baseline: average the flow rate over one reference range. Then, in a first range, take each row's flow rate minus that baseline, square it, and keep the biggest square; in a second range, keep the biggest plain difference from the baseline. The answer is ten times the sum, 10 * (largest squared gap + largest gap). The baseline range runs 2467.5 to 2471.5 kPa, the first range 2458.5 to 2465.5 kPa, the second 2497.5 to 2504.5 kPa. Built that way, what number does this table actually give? 10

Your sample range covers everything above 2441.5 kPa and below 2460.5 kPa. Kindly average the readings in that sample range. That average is 7.2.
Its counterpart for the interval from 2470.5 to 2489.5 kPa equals 8.1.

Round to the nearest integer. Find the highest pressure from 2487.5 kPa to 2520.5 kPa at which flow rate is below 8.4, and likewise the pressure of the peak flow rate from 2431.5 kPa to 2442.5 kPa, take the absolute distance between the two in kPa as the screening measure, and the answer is 56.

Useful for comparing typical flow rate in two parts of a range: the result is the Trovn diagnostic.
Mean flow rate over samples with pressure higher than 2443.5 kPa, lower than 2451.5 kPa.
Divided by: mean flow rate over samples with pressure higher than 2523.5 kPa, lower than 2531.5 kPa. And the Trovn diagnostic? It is 0.75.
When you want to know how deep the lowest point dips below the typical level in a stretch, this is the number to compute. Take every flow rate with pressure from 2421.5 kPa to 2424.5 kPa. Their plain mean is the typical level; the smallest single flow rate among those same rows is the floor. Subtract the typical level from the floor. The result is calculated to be -0.22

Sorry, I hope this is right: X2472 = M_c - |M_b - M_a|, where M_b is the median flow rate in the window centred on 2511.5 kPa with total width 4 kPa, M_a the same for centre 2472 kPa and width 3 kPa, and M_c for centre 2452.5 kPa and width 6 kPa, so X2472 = 6.5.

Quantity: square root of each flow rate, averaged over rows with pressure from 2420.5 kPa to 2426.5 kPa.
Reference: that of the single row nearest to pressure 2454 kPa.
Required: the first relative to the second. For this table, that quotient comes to 0.728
